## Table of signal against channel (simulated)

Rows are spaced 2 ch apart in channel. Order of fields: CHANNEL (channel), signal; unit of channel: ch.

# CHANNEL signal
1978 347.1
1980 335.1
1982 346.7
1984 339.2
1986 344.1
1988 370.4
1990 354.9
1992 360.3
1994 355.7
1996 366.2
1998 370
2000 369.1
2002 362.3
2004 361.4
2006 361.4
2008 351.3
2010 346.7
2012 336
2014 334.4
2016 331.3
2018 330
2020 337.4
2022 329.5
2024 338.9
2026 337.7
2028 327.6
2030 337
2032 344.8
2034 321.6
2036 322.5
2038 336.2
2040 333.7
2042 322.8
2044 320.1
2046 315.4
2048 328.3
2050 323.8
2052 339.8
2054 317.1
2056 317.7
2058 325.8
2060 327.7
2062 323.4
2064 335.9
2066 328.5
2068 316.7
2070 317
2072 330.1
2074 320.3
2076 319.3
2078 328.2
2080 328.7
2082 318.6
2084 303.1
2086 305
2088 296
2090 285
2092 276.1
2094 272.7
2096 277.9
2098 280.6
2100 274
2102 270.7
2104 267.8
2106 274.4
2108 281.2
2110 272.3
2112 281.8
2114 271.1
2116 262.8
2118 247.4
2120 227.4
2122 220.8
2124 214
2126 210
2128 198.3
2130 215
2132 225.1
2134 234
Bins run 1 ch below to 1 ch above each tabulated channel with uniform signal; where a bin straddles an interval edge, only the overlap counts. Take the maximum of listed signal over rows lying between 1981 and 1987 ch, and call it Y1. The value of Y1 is 346.7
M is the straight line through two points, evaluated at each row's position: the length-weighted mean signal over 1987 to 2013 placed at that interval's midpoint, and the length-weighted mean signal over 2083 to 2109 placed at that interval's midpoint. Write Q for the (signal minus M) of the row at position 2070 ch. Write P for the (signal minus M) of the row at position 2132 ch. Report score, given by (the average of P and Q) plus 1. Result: -6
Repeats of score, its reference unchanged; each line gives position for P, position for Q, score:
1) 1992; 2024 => -2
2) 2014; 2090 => -6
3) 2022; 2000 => 0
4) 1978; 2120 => -31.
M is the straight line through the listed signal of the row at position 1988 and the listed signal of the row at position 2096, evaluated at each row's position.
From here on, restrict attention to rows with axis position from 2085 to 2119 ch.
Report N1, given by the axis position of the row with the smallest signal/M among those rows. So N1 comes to 2118 ch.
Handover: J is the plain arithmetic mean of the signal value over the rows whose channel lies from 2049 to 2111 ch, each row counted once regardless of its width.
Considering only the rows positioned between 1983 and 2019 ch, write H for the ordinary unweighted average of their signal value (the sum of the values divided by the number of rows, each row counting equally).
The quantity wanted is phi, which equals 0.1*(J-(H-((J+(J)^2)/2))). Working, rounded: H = 352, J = 305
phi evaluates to 4662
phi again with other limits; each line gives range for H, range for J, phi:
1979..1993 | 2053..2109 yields 4640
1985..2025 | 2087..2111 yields 3854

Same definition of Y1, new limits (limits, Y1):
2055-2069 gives 335.9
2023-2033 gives 344.8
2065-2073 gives 330.1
